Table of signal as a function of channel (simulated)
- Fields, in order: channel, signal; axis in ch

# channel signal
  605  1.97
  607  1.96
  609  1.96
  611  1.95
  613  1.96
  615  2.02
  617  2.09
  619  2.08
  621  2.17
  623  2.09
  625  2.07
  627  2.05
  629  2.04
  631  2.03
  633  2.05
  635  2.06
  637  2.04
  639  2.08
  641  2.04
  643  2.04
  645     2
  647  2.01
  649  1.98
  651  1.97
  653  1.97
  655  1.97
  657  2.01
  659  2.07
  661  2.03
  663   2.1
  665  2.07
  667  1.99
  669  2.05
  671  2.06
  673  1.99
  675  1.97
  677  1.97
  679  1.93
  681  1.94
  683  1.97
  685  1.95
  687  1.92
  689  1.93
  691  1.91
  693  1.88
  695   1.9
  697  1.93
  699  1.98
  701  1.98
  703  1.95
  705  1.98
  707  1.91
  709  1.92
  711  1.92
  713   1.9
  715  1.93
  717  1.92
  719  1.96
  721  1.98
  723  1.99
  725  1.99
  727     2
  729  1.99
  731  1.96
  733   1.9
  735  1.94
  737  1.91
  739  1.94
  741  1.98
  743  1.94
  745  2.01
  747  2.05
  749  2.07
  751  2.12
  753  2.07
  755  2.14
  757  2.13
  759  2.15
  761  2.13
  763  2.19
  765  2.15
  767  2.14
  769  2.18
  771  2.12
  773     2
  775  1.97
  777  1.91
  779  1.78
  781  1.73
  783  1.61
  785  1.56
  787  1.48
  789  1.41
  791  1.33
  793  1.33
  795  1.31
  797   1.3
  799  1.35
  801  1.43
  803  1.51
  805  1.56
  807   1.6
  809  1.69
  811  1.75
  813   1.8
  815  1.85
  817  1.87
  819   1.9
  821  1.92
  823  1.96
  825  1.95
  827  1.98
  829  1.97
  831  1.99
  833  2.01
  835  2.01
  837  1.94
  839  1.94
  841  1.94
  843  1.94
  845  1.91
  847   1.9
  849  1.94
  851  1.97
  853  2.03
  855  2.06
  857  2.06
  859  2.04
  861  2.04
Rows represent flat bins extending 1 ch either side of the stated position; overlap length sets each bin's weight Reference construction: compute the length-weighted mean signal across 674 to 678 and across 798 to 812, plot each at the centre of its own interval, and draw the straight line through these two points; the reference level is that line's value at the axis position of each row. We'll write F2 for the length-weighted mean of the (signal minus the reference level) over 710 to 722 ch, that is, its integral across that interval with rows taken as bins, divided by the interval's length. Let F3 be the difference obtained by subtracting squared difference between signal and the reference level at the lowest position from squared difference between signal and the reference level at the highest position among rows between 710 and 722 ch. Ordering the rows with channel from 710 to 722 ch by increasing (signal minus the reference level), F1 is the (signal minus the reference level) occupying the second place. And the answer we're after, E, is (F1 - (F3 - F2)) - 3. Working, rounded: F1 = 0.06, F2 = 0.09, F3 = 0.020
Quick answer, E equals -2.86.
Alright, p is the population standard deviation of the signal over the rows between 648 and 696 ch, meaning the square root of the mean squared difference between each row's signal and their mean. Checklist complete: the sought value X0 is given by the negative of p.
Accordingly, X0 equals -0.057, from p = 0.06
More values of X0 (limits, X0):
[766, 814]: -0.274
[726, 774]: -0.091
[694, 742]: -0.033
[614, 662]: -0.046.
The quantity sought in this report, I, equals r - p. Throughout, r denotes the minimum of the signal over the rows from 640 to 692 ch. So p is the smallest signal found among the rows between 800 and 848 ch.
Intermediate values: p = 1.43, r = 1.91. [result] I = 0.5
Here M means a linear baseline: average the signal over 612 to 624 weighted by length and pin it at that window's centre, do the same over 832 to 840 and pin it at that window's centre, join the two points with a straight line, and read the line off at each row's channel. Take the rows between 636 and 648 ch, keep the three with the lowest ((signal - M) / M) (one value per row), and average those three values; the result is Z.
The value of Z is -0.020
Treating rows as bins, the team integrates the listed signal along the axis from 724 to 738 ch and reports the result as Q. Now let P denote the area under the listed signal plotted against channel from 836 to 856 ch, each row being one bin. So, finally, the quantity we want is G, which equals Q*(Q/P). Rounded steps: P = 39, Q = 27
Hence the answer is 19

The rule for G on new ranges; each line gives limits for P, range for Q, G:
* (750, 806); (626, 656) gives 37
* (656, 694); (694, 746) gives 136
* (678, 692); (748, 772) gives 97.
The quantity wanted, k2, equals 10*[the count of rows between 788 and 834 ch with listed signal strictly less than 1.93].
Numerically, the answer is 170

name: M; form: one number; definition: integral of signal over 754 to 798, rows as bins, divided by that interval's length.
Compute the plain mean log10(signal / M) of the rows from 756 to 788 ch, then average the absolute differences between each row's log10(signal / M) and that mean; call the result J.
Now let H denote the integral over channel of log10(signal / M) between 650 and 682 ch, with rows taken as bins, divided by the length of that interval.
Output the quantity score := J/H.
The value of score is 1.14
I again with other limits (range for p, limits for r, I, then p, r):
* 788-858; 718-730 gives 0.7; 1.3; 1.96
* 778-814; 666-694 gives 0.6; 1.3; 1.88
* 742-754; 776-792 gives -0.6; 1.94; 1.33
